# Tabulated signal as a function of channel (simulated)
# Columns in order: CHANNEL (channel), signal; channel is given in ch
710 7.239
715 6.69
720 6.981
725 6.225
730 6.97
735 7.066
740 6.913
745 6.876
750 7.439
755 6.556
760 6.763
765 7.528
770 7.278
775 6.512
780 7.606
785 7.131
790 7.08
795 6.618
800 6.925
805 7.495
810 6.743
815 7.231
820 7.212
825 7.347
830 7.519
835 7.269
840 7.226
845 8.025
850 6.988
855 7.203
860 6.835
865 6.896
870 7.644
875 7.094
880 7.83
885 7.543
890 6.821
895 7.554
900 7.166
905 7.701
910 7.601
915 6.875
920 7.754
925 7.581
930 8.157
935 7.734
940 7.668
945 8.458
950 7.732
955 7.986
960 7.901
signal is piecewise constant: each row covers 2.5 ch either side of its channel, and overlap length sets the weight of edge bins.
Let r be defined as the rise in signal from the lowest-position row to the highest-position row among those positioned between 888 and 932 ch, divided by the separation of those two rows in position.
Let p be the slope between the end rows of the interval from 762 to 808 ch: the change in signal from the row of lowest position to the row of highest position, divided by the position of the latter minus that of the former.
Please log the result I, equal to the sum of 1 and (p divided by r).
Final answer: 1.0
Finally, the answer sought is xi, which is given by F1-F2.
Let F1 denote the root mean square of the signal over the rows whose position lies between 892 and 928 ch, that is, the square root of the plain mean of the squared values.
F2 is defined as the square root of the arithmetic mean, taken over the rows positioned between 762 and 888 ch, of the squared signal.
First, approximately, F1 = 7.47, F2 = 7.24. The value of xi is 0.2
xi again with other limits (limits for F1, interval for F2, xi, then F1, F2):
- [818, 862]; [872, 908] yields -0.1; 7.30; 7.39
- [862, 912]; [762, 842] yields 0.2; 7.39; 7.18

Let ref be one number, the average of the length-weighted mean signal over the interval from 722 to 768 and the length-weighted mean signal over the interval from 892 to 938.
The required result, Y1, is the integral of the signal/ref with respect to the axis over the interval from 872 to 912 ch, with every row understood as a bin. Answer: 41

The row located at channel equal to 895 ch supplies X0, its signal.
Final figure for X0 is 7.554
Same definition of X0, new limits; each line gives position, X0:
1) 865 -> 6.896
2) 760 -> 6.763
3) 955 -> 7.986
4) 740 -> 6.913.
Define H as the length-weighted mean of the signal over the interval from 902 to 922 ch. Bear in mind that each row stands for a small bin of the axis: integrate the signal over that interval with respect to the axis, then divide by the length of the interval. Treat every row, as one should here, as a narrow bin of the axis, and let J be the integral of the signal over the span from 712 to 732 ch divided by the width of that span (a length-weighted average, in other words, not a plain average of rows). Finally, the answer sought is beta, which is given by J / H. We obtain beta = 0.90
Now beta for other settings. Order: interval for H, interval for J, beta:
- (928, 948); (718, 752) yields 0.87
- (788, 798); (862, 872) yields 1.06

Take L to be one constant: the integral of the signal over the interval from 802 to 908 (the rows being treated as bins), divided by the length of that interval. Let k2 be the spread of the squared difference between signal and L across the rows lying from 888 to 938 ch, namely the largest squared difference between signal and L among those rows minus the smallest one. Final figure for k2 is 0.7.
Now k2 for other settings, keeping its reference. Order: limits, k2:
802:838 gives 0.3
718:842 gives 1.2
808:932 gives 0.7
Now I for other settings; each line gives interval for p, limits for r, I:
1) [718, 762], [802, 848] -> 0.6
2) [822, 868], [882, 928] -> -10.9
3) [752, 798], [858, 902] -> 1.2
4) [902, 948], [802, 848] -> 2.4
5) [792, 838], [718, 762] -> -2.0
